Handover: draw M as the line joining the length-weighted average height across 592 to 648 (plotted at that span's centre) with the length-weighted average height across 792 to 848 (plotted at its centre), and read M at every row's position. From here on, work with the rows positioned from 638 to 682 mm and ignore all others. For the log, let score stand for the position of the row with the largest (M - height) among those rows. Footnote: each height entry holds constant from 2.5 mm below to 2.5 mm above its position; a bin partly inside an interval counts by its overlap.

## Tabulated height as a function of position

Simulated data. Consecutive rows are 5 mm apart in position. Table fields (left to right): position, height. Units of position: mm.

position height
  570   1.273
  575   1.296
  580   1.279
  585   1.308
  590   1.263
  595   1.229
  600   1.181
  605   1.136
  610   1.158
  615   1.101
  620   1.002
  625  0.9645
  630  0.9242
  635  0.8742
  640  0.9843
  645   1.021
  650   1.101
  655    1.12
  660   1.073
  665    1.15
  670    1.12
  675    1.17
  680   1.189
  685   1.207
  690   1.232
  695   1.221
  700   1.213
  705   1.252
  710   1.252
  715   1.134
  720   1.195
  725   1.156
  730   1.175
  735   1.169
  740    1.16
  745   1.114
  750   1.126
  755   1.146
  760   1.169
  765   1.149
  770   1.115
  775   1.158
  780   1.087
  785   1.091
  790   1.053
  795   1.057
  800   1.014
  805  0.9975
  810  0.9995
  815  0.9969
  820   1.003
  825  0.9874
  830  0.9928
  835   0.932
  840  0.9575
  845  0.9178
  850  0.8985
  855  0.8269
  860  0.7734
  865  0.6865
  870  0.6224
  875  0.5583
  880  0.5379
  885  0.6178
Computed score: 640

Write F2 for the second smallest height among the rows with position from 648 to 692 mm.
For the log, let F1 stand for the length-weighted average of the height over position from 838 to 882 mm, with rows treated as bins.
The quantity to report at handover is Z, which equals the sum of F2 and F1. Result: 1.85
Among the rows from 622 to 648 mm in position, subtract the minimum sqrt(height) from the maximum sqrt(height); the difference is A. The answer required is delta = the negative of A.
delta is -0.075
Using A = 0.08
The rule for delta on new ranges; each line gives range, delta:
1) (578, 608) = -0.078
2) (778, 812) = -0.046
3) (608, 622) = -0.075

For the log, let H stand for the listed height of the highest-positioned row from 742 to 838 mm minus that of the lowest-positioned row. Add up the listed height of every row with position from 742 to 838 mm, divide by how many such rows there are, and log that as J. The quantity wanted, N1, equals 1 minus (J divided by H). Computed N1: 6.8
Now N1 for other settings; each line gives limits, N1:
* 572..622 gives 5.1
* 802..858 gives 6.6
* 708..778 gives 13.3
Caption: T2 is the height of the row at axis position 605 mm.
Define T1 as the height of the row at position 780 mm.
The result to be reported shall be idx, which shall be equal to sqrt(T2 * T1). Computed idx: 1.11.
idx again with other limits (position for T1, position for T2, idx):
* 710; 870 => 0.88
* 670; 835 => 1.02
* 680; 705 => 1.22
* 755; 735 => 1.16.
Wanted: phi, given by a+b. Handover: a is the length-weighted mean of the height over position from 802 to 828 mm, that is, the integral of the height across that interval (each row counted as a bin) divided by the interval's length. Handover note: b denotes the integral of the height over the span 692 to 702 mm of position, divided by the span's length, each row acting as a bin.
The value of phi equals 2.22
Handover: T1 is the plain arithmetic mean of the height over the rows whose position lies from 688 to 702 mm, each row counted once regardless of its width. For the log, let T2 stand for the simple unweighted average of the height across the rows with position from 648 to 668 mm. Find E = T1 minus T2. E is 0.11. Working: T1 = 1.22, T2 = 1.11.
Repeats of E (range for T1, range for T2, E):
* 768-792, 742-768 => -0.04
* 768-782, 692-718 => -0.09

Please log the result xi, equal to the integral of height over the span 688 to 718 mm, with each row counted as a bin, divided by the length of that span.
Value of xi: 1.22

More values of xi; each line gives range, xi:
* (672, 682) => 1.18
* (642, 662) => 1.08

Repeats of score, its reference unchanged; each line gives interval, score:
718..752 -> 745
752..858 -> 855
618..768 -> 635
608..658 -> 635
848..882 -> 880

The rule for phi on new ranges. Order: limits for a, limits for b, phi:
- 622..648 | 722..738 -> 2.12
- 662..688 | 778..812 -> 2.21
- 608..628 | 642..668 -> 2.14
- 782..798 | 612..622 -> 2.13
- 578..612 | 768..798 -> 2.31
